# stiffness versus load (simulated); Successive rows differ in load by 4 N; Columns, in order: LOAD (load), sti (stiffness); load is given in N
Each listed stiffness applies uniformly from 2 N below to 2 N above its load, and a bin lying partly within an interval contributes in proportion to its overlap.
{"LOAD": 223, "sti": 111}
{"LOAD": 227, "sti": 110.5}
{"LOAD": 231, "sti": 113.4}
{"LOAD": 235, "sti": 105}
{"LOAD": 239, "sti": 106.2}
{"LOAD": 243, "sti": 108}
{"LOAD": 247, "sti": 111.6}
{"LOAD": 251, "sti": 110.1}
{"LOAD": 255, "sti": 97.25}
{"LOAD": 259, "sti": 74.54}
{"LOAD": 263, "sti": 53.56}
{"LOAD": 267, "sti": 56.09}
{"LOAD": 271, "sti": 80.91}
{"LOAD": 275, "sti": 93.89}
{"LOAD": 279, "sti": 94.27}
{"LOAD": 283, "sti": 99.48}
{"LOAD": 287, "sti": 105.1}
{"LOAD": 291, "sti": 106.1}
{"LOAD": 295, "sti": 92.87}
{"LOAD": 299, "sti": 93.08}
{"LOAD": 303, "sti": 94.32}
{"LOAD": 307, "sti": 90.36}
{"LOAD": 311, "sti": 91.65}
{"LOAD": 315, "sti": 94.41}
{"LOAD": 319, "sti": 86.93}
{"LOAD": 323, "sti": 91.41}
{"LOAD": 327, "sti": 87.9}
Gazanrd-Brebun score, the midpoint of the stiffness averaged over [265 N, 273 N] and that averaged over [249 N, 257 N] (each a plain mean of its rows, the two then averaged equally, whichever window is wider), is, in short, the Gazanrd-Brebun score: 86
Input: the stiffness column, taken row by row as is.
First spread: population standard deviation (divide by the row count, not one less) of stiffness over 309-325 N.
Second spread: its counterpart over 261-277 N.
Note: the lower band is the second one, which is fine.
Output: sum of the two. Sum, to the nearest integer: 20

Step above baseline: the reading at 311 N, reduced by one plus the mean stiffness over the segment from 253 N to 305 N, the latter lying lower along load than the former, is 3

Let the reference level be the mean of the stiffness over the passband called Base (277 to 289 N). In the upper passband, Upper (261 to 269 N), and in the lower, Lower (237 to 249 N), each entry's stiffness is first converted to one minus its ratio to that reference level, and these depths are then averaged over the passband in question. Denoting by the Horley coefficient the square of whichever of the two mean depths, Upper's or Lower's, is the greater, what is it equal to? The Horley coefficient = 0.20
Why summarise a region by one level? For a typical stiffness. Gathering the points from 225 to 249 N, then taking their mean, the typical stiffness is 109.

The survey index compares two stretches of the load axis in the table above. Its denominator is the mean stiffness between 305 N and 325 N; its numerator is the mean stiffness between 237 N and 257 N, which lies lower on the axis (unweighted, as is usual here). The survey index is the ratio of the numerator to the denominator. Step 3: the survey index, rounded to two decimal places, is 1.17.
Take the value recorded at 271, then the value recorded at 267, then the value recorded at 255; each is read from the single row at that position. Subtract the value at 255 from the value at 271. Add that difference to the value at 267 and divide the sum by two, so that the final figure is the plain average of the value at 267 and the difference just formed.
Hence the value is 20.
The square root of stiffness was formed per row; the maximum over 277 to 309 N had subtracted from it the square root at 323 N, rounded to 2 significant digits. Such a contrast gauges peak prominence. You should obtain 0.74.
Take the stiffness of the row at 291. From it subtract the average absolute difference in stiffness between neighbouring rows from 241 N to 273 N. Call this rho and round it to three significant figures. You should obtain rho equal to 93.4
